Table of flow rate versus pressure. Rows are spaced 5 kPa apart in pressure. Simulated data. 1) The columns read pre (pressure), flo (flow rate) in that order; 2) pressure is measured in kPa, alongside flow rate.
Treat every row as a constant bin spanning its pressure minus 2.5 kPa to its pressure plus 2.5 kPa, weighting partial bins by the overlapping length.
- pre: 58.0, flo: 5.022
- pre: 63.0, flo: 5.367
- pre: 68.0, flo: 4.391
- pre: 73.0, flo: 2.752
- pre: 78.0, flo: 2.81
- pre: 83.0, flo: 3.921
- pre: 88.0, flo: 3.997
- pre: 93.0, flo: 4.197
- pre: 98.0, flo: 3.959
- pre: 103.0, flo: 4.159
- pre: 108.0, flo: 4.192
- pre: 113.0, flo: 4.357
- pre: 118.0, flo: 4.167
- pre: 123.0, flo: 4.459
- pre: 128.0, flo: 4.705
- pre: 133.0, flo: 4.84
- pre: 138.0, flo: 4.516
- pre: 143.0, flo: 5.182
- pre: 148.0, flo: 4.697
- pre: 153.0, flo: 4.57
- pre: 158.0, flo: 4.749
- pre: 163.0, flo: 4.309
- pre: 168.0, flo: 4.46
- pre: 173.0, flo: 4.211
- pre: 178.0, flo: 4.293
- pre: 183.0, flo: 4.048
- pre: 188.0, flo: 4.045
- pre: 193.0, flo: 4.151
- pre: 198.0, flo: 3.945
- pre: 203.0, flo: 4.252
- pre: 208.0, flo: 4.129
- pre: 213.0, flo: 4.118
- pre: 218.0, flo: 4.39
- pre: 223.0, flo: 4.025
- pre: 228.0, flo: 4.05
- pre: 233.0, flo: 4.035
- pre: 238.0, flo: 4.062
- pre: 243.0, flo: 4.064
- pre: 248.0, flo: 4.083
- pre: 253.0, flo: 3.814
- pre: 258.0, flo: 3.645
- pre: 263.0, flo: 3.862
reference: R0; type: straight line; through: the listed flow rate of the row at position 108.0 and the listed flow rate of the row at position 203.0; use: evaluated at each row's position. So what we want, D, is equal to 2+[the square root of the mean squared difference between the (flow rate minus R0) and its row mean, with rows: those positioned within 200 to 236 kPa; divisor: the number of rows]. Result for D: 2.1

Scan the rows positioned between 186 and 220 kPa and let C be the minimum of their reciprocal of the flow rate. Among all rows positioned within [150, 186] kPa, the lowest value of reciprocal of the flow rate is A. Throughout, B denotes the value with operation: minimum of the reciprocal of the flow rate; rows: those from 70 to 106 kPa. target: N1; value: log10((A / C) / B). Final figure 0.59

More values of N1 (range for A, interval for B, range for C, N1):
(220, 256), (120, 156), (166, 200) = 0.75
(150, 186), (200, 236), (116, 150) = 0.68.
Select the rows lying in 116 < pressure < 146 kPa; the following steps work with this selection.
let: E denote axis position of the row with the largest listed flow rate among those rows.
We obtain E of 143.0 kPa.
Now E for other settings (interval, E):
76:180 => 143.0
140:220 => 143.0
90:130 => 128.0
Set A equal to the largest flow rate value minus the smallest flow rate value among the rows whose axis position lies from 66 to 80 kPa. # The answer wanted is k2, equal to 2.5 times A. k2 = 4.1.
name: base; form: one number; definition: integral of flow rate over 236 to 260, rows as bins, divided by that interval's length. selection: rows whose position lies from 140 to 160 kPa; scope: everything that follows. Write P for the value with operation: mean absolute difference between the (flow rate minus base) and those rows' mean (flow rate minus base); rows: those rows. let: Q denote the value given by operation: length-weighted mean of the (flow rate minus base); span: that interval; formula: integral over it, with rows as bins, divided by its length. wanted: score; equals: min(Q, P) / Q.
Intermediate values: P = 0.19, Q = 0.86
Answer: 0.22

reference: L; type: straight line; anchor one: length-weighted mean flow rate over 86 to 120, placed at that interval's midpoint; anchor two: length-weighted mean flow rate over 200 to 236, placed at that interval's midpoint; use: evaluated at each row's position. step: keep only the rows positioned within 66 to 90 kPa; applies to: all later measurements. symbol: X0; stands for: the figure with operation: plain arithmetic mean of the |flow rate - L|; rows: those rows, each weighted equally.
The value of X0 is 0.67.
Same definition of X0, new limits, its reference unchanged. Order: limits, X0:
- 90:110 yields 0.07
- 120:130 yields 0.44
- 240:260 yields 0.23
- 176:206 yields 0.11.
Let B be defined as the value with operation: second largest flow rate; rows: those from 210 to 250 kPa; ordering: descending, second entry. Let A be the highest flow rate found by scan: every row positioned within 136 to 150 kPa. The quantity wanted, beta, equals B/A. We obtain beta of 0.795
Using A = 5.182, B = 4.118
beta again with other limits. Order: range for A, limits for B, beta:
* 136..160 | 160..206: 0.832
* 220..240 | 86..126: 1.073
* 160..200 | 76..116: 0.941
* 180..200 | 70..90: 0.945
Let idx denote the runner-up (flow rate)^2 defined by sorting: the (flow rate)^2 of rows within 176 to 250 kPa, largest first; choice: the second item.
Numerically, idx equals 18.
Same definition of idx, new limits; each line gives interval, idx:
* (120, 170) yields 23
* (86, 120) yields 18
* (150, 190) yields 21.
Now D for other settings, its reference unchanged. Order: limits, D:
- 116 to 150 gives 2.3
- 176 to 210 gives 2.1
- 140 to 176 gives 2.3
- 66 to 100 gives 2.6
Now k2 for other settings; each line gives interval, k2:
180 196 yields 0.3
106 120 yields 0.5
